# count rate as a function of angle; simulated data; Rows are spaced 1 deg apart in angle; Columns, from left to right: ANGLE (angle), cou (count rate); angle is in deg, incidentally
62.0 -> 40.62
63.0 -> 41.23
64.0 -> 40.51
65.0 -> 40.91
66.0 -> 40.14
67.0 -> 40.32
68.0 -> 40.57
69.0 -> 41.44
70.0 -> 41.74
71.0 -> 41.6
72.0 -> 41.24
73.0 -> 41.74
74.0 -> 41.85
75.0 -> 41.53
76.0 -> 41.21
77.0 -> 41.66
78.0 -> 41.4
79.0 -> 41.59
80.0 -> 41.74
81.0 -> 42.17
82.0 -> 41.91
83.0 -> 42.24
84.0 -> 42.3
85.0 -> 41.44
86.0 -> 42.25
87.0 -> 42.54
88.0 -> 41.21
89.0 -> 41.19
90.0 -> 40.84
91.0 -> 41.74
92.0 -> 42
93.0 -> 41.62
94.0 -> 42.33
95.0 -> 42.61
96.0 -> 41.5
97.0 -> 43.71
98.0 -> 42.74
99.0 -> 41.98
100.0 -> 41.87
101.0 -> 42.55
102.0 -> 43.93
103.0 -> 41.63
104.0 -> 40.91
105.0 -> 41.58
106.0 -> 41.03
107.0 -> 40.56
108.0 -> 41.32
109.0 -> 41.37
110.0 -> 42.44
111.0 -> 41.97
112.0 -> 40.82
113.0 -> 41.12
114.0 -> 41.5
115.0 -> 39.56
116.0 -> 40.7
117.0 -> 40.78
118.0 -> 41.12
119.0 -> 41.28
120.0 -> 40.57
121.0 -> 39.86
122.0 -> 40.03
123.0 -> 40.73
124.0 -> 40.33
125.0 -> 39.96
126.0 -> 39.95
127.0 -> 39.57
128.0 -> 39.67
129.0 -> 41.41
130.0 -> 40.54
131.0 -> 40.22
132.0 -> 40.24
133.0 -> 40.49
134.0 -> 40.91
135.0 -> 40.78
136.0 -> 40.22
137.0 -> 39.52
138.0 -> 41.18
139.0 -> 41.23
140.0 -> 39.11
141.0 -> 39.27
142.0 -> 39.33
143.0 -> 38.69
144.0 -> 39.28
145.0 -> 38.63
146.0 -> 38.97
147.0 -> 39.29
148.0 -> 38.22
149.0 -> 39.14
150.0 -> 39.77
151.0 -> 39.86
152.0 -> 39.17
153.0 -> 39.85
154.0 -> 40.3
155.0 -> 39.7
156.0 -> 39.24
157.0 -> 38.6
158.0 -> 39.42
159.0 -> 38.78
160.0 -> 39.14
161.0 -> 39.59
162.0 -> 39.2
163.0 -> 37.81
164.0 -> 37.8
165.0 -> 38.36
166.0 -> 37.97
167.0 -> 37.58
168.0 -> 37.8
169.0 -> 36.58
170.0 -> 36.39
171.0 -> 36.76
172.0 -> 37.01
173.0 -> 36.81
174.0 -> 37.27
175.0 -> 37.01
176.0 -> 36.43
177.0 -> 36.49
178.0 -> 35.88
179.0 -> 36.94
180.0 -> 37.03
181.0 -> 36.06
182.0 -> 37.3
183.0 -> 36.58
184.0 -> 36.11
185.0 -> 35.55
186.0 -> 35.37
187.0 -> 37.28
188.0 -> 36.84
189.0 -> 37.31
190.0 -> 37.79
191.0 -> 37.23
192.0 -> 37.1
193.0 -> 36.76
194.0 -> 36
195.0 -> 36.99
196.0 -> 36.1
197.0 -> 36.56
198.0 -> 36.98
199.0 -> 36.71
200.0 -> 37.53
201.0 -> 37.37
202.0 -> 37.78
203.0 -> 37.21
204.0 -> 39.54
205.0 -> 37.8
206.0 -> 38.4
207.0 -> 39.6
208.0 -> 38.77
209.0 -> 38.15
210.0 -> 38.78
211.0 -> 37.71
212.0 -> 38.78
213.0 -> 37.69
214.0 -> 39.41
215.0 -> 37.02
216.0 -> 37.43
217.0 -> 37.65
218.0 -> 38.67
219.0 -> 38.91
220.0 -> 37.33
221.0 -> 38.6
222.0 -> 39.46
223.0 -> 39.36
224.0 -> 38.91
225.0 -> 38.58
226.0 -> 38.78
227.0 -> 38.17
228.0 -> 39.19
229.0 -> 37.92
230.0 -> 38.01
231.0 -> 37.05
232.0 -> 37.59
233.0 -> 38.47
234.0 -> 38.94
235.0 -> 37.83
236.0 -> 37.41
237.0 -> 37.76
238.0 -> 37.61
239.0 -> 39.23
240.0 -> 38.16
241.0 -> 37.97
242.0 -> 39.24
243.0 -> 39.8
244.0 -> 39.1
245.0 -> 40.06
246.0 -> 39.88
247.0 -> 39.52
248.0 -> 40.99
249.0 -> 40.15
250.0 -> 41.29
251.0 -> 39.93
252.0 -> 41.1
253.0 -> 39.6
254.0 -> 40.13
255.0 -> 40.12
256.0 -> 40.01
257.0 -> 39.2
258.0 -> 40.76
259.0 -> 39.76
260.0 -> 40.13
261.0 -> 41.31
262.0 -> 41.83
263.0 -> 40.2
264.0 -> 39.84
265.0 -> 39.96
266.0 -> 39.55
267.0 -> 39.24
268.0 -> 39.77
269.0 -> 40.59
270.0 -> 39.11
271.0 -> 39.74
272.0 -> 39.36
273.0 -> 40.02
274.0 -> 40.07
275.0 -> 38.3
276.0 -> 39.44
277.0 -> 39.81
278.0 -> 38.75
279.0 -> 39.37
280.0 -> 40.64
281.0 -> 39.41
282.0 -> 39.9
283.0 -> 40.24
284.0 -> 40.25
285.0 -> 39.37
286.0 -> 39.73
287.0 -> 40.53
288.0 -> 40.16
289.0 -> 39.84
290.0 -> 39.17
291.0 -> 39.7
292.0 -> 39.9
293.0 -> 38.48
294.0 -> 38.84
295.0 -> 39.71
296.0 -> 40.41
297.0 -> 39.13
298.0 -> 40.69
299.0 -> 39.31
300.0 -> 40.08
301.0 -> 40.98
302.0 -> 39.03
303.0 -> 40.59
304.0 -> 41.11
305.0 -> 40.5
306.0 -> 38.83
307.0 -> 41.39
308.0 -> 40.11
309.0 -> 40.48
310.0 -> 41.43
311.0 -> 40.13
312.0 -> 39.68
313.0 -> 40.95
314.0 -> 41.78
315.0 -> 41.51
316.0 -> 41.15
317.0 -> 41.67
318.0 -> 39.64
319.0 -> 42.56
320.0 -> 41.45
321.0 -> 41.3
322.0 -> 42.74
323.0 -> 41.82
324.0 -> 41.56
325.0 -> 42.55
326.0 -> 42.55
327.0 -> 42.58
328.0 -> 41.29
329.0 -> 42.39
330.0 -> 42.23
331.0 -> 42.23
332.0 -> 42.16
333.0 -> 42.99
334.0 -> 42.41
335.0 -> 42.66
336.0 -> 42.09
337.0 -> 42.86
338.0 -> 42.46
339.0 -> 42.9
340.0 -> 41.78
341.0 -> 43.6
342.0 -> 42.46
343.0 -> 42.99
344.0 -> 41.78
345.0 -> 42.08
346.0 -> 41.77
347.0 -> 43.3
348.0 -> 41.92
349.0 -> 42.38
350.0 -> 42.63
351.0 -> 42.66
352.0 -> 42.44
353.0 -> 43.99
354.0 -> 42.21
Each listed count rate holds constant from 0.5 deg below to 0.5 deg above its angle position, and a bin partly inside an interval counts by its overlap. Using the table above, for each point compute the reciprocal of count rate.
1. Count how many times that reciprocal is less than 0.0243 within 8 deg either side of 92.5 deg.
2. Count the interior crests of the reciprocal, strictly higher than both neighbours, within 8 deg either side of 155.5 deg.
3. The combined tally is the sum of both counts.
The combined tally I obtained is 18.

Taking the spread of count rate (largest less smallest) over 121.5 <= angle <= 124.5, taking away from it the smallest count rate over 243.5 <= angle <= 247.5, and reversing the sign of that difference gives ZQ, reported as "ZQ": 38.4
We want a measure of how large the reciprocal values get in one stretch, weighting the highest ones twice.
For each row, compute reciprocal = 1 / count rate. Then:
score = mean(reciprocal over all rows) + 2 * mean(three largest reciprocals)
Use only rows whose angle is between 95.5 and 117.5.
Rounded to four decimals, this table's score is 0.0737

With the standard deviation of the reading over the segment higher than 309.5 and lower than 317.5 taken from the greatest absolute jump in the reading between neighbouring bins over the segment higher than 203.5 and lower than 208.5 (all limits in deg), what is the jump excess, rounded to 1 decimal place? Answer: 1.0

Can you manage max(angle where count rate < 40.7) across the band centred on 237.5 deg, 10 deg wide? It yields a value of 242.0 deg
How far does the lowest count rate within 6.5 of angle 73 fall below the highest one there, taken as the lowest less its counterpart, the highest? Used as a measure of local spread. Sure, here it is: -1.5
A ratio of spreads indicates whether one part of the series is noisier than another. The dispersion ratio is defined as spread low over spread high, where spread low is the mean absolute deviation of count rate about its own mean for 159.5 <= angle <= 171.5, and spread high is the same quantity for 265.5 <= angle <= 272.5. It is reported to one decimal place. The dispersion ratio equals 2.2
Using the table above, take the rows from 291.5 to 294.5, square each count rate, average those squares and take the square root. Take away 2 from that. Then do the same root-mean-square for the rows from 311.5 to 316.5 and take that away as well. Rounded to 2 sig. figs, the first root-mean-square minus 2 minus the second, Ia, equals -3.9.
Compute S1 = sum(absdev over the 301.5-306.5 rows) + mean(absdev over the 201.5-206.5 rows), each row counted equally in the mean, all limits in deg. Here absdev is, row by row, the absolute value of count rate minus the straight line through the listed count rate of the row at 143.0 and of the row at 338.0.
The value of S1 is 10.7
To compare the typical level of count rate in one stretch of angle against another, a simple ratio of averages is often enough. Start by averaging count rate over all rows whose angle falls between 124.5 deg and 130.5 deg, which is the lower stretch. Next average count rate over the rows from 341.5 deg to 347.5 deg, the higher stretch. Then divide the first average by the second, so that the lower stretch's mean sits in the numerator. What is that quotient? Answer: 0.95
